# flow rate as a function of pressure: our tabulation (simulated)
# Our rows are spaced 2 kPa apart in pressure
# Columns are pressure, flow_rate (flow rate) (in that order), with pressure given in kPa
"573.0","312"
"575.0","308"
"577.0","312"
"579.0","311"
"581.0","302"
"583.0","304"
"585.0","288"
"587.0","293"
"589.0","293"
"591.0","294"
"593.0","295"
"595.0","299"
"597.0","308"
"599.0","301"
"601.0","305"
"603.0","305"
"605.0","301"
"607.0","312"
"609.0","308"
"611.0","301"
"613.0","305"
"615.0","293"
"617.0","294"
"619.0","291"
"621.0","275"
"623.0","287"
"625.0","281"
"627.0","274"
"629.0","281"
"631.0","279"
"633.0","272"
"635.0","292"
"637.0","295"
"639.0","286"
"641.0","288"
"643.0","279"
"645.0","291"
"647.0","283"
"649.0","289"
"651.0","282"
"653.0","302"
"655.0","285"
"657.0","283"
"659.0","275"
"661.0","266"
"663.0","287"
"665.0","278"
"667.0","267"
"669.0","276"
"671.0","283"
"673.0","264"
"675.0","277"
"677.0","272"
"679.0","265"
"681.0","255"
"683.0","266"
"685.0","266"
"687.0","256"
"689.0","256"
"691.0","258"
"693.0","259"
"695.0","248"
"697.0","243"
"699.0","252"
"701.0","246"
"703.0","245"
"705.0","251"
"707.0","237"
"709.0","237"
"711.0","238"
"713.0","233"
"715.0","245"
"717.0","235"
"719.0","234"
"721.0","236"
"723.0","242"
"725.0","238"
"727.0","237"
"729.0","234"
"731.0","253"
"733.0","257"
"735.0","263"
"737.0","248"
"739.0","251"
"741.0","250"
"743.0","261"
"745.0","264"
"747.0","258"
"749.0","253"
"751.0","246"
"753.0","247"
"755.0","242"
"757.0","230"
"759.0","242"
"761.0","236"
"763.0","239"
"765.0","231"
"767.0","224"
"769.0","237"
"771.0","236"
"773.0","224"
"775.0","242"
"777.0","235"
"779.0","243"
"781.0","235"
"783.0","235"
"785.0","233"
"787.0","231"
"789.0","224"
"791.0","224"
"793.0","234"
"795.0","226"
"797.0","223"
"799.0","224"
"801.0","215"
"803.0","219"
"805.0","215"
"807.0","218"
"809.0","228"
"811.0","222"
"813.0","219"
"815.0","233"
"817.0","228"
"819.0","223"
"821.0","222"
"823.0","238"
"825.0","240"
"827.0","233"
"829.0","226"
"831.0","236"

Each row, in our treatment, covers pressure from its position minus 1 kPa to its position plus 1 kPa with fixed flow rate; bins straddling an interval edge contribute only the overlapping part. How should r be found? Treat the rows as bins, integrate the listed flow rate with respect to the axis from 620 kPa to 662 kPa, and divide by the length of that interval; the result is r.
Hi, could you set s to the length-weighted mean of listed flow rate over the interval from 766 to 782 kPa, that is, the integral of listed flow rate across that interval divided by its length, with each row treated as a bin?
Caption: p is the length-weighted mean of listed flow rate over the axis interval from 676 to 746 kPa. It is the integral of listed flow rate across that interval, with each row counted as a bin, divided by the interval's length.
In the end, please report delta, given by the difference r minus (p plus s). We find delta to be -201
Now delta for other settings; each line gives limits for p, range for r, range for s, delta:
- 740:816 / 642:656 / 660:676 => -222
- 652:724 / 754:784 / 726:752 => -275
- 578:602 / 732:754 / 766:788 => -279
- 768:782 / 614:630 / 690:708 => -200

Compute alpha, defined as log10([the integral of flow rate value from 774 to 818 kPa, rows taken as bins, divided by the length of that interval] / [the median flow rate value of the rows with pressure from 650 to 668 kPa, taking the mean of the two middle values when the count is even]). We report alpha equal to -0.093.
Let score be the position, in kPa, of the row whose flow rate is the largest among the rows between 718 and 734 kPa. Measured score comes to 733.0 kPa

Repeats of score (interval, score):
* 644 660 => 653.0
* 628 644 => 637.0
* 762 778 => 775.0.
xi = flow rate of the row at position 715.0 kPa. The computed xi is 245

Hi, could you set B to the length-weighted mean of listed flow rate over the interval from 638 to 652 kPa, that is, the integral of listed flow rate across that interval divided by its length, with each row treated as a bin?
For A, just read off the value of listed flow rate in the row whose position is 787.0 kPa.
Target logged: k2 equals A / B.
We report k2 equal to 0.81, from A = 231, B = 285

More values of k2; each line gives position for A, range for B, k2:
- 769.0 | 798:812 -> 1.08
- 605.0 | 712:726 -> 1.27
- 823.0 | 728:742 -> 0.95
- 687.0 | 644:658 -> 0.89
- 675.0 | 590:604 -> 0.92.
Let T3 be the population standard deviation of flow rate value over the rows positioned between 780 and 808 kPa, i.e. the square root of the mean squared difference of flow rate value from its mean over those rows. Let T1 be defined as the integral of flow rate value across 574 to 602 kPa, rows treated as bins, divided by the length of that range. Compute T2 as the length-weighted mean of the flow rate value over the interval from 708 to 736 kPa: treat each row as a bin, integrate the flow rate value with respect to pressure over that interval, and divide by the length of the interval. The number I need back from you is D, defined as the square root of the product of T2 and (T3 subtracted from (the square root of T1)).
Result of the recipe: 50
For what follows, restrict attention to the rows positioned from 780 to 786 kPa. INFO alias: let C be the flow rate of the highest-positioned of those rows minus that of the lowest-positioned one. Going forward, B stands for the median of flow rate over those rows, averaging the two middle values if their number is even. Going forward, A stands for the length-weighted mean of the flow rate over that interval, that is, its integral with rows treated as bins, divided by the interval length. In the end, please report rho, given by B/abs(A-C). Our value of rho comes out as 0.99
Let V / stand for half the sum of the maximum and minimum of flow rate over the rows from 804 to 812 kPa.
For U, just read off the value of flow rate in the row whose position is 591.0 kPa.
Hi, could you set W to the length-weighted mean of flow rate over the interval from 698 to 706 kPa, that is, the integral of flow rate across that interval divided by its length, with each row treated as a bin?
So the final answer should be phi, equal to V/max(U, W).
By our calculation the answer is 0.75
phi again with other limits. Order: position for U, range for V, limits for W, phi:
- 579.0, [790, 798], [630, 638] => 0.73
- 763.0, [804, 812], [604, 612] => 0.73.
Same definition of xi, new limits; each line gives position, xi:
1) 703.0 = 245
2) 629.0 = 281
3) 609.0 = 308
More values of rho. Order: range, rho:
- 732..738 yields 0.97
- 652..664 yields 0.95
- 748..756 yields 0.96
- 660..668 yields 1.00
